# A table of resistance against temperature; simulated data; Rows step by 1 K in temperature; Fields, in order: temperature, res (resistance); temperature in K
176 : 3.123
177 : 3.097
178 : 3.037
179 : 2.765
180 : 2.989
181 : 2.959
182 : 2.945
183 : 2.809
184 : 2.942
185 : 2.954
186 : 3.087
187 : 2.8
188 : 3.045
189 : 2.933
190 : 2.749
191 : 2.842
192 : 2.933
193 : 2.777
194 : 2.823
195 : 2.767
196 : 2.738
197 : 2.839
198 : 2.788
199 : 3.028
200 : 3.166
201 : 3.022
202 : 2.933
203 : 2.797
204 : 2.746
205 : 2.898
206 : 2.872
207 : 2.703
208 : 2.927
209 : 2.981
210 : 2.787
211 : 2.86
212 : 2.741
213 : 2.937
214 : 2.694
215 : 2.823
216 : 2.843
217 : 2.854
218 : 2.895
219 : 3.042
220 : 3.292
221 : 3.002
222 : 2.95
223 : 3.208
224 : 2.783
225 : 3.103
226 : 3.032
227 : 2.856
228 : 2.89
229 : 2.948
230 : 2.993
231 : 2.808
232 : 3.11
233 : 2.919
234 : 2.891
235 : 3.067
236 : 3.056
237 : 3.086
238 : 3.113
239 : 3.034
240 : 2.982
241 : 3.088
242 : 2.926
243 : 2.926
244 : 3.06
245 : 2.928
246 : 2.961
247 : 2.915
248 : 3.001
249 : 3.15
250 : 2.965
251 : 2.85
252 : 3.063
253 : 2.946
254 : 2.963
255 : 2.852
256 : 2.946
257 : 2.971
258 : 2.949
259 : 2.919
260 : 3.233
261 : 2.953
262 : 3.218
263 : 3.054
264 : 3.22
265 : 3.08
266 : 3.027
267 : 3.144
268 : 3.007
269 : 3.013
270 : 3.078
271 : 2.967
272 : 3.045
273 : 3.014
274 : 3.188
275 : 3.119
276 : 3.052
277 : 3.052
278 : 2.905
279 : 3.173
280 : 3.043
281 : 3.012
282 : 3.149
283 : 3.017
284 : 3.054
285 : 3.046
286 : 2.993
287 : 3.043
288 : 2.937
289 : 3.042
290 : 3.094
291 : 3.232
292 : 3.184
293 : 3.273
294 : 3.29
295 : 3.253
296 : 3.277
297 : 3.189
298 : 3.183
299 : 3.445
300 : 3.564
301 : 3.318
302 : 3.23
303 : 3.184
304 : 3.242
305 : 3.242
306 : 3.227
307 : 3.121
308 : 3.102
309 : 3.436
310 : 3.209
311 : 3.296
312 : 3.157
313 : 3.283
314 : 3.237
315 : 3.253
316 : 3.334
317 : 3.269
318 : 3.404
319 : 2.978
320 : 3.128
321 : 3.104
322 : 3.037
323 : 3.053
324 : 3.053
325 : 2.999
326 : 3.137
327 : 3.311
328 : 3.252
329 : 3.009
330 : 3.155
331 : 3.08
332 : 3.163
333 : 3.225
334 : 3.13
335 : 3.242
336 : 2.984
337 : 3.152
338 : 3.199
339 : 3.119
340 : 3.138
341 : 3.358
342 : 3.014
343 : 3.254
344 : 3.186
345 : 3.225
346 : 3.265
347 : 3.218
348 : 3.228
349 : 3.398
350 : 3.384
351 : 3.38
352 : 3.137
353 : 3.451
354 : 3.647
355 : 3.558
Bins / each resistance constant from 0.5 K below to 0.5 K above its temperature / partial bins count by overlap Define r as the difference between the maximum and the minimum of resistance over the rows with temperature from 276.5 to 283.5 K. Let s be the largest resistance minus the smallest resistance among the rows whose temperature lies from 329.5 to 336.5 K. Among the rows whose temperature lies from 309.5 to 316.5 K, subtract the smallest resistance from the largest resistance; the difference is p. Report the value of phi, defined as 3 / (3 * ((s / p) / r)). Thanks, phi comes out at 0.18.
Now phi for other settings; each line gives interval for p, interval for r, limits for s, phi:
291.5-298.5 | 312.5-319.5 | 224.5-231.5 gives 0.15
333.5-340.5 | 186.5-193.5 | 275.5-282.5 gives 0.28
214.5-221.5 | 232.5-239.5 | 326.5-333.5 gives 0.34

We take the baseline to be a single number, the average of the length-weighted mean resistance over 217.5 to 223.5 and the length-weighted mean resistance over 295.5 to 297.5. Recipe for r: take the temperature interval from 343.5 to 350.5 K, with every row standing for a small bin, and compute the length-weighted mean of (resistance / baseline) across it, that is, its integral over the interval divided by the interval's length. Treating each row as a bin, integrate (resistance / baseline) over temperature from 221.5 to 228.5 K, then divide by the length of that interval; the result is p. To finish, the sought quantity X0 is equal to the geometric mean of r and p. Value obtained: 0.99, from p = 0.94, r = 1.04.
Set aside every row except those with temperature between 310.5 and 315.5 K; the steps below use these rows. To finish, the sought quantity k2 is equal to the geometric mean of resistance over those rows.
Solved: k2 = 3.24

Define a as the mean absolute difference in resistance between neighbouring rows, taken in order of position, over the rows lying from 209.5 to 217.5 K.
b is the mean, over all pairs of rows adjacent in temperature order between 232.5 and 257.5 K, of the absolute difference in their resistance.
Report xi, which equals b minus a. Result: -0.024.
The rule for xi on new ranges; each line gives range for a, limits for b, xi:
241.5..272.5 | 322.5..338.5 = 0.001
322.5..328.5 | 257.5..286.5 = 0.030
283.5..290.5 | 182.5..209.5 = 0.059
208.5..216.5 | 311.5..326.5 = -0.043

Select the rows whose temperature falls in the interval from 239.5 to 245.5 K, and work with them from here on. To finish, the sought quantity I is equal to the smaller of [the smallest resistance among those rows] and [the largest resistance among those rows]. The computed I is 2.93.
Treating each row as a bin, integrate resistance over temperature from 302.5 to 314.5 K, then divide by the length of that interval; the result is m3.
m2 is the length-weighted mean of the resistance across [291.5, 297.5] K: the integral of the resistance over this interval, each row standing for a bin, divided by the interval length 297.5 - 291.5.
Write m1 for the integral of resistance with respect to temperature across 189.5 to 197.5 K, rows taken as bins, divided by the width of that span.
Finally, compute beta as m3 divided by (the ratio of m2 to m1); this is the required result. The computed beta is 2.79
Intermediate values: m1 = 2.81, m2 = 3.24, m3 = 3.23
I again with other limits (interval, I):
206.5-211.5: 2.70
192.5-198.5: 2.74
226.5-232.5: 2.81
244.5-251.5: 2.85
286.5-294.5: 2.94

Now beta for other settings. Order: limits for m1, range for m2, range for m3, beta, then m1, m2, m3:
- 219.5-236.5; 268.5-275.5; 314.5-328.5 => 3.10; 2.99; 3.06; 3.17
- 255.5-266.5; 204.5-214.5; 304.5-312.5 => 3.46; 3.05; 2.84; 3.22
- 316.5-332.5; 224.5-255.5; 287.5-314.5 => 3.39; 3.13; 2.98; 3.23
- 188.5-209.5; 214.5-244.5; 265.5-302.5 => 3.00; 2.87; 2.99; 3.13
